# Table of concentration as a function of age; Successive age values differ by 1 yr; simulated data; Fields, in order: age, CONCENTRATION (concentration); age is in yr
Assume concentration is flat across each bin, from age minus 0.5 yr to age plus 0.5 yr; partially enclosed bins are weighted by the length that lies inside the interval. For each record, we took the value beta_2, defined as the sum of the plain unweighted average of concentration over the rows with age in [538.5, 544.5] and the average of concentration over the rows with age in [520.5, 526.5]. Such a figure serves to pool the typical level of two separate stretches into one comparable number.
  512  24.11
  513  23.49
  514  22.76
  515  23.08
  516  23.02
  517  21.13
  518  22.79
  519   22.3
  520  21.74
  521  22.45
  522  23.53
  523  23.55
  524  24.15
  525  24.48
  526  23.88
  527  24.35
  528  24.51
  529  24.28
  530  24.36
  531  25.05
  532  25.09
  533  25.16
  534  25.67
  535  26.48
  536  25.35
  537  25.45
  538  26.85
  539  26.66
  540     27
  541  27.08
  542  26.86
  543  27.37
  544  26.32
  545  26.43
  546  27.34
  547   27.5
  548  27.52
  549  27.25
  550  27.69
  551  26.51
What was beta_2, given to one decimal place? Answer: 50.6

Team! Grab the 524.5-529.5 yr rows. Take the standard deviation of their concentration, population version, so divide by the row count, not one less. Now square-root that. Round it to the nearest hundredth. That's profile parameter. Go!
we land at 0.48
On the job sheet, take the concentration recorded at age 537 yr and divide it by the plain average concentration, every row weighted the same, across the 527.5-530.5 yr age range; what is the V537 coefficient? 1.04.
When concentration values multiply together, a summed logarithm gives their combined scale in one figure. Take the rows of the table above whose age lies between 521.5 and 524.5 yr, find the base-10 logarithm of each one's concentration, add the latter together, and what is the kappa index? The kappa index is 4.13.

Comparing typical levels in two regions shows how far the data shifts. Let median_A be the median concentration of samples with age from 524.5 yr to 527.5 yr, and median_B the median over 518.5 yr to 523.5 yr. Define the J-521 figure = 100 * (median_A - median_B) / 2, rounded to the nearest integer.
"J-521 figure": 95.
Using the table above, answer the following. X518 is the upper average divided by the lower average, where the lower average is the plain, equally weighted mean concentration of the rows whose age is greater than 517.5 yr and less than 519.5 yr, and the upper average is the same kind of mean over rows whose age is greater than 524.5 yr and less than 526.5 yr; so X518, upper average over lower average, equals 1.07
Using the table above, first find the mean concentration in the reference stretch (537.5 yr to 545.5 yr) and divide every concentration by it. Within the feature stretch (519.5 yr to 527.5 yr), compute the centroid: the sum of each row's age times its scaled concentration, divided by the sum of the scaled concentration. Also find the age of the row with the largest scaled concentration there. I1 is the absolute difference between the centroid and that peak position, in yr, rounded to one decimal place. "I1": 1.4 yr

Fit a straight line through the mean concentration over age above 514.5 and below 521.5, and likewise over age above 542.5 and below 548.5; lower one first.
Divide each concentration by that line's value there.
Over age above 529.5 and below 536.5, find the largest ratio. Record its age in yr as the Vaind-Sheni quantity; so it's 535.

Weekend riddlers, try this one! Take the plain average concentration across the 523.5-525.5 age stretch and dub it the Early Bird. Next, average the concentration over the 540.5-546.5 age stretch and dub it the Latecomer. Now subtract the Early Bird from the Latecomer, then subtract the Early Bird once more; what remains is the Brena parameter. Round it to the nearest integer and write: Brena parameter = -22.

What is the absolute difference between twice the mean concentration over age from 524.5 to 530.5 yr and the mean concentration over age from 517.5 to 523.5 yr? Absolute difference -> 25.9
